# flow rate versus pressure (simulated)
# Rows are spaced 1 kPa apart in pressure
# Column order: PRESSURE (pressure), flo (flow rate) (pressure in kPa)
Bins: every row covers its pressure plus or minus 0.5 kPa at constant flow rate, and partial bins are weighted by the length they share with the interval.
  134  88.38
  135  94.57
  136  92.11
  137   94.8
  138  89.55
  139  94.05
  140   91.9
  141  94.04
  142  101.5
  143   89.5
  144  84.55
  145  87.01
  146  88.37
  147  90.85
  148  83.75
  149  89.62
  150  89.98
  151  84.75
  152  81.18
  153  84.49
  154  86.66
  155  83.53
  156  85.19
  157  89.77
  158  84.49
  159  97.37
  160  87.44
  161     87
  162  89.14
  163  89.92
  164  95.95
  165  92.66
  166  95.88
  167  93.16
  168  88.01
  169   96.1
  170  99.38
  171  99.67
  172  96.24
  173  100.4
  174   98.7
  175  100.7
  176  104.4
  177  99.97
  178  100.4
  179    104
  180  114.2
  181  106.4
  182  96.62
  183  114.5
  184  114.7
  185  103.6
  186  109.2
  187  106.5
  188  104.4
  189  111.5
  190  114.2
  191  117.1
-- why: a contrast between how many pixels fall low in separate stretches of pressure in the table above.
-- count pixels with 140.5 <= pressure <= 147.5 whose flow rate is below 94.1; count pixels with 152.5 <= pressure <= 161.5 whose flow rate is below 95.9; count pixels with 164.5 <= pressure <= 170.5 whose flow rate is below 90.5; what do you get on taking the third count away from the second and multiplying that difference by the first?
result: 42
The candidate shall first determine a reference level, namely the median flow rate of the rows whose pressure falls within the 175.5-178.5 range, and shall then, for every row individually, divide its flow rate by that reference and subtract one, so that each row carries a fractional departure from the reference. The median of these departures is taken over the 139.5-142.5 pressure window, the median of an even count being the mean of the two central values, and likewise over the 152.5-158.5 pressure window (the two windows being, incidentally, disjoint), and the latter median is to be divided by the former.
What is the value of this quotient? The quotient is 2.4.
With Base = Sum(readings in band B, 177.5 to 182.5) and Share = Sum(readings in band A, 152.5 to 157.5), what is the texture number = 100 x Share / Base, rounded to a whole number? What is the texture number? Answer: 82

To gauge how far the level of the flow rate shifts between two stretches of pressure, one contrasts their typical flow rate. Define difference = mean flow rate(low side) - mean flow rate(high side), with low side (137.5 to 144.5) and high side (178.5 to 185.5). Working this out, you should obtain -16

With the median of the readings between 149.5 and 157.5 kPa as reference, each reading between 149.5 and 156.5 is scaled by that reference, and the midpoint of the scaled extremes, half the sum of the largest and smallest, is 1.01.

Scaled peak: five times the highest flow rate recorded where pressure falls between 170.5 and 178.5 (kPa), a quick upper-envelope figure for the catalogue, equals 522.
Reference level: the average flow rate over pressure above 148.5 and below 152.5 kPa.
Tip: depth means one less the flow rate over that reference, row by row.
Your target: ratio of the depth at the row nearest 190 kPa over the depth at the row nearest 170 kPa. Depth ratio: 2.1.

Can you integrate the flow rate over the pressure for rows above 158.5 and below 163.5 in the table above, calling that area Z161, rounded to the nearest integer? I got 451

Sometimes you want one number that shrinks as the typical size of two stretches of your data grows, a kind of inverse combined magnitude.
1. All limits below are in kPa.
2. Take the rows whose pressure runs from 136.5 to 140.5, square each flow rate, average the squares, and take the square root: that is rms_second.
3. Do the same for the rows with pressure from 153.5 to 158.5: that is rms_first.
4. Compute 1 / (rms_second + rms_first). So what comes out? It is 0.0056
